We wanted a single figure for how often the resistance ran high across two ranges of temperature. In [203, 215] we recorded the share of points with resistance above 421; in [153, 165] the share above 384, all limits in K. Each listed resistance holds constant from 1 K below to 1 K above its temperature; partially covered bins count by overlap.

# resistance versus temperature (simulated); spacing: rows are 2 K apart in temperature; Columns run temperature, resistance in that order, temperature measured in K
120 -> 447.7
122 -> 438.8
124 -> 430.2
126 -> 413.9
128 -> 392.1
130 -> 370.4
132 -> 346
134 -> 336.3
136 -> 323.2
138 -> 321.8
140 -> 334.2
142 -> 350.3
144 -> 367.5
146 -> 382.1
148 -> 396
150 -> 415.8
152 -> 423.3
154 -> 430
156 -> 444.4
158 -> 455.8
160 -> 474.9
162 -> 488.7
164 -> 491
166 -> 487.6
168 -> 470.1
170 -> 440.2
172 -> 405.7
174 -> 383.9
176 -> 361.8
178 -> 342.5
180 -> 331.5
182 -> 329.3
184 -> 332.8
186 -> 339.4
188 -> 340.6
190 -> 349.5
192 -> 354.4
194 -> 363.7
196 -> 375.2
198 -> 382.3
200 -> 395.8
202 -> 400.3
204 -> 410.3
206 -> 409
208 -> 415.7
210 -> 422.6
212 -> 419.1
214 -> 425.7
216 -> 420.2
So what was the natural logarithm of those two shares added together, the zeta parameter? 0.29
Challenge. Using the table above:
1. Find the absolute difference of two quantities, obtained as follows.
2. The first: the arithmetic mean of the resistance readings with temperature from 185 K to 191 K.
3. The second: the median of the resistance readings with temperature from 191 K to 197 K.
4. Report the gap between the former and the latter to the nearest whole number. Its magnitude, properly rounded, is 21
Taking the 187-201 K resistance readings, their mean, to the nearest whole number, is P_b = 366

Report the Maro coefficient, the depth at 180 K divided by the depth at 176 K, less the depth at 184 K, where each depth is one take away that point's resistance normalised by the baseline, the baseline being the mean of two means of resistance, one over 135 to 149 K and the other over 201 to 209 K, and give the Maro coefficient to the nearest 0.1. 2.4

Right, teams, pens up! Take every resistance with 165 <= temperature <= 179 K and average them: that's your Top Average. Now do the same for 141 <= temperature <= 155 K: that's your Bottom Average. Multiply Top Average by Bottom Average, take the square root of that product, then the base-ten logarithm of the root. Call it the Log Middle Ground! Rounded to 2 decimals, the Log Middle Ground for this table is 2.61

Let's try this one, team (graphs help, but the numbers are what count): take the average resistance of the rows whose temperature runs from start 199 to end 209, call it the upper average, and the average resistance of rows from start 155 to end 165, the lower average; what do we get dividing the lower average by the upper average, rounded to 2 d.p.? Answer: 1.16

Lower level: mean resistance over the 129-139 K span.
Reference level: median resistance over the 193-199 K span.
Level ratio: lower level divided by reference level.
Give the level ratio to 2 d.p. 0.90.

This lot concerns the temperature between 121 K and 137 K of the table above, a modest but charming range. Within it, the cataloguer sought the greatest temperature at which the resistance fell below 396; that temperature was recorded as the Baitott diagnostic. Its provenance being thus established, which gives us 136 K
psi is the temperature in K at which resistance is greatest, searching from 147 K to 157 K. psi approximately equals 156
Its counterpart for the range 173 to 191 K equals 174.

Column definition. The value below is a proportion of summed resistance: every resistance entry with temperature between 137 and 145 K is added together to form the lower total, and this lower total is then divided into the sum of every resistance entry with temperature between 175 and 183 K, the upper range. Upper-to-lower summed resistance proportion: 0.99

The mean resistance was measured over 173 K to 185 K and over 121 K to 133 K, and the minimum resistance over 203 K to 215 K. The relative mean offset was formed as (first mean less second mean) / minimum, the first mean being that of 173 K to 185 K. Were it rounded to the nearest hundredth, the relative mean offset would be -0.13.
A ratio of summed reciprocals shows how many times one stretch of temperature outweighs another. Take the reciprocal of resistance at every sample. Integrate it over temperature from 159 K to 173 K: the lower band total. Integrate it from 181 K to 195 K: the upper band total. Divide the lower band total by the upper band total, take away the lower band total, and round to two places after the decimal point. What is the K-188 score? 0.71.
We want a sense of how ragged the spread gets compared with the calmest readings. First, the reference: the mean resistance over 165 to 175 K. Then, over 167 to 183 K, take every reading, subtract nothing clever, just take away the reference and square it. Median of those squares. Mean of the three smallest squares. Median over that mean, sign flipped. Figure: -6.2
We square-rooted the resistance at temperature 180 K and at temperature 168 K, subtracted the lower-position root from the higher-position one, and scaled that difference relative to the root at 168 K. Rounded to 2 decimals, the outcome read -0.16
